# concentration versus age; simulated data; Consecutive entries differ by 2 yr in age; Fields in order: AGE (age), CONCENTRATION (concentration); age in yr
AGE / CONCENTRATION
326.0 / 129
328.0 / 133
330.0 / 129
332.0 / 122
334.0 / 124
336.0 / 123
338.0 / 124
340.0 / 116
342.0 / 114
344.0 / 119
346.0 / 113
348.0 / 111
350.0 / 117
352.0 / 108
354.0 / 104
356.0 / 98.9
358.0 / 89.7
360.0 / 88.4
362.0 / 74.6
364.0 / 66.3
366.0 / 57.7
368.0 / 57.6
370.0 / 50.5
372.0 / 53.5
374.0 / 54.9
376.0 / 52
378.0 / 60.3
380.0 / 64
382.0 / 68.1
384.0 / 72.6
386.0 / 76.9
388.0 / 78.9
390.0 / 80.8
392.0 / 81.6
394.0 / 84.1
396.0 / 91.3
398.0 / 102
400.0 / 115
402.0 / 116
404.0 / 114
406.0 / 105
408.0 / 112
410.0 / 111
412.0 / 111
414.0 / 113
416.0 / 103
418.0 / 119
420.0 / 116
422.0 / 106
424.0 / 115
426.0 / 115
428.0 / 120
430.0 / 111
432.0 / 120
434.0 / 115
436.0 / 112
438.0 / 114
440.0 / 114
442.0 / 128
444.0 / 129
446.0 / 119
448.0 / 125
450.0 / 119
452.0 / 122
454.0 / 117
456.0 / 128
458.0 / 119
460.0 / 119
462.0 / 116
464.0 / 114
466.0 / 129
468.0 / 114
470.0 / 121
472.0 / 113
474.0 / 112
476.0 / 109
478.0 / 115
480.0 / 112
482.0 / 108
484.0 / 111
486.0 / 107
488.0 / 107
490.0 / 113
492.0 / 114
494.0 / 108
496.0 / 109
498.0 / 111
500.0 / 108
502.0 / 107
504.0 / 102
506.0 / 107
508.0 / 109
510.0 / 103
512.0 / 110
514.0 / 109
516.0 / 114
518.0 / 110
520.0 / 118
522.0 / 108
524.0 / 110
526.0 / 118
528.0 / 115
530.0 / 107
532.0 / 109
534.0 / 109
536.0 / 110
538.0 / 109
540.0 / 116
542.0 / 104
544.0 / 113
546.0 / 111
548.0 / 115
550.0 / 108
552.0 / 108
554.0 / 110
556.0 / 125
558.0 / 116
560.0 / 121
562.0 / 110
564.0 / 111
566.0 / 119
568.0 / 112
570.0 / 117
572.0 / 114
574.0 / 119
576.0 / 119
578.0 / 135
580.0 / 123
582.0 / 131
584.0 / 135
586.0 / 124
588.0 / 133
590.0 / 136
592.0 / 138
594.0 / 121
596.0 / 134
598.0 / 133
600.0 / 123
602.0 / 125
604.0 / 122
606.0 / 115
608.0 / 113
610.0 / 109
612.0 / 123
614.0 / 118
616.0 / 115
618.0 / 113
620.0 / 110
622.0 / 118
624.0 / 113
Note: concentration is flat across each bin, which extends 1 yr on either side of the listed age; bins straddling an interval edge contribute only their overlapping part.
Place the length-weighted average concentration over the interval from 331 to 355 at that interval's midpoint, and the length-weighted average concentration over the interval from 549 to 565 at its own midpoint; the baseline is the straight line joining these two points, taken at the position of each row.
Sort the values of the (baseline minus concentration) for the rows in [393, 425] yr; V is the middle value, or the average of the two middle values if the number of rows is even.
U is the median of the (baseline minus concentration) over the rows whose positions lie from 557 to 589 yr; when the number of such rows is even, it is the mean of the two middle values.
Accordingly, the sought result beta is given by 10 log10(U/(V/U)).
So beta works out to 9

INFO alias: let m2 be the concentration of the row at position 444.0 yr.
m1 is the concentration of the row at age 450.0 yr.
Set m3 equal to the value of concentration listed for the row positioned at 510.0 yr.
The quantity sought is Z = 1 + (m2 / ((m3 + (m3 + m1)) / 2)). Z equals 1.79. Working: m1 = 119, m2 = 129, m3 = 103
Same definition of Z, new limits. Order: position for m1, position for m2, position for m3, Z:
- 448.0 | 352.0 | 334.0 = 1.58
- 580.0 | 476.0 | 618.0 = 1.62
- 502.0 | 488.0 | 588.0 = 1.57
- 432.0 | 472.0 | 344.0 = 1.63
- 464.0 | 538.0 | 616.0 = 1.63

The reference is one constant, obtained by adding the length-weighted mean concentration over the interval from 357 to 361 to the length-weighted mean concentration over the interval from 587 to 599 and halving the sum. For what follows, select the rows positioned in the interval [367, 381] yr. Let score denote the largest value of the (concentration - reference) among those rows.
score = -47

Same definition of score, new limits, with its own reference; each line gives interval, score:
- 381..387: -34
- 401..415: 5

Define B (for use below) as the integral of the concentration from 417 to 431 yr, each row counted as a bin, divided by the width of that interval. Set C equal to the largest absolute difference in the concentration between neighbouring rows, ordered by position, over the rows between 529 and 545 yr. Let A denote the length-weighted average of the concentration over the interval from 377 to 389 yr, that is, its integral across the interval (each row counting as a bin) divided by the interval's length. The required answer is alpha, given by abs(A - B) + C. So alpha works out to 56.4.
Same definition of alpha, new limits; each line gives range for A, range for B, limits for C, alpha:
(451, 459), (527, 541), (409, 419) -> 26.8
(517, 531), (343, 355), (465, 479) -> 15.3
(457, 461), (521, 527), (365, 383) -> 15.3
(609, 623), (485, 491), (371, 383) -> 14.4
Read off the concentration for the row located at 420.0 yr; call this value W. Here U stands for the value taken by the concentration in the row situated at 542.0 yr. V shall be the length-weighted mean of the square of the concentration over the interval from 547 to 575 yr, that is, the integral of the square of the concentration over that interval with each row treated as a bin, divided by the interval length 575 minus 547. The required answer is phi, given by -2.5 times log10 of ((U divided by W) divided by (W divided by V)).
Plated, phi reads -5.02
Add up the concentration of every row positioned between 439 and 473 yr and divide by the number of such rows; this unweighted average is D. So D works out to 120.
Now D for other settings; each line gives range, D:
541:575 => 114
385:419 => 101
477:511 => 109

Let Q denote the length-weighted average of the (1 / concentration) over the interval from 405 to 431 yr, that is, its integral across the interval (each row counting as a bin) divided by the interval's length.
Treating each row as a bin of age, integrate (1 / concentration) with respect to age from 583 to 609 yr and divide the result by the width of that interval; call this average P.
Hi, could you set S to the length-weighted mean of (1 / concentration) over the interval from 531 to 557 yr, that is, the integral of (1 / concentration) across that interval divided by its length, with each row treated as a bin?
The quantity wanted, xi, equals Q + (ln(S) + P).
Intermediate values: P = 0.0079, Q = 0.0089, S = 0.0090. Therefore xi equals -4.69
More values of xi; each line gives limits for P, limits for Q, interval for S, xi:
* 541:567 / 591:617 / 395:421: -4.68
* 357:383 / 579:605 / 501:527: -4.67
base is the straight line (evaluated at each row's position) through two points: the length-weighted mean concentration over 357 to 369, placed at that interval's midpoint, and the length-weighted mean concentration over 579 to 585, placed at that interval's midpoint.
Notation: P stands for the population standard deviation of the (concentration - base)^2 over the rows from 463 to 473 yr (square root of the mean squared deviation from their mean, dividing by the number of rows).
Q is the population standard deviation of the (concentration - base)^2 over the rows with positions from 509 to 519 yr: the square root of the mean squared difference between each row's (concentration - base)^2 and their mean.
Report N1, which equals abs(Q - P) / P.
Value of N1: 0.9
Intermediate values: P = 269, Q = 23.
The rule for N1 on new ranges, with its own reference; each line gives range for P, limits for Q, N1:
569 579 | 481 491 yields 0.5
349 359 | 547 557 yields 0.9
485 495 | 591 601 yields 1.3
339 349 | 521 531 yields 0.9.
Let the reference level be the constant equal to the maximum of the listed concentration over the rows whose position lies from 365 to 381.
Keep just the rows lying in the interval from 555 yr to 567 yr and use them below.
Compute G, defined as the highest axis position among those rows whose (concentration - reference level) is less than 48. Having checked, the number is 564.0 yr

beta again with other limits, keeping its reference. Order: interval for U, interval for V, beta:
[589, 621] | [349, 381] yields 1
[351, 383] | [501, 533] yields 27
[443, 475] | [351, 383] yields -5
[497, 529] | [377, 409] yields -2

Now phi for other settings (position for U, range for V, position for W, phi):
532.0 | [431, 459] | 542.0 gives -5.41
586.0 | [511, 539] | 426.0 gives -5.16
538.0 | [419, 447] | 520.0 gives -5.07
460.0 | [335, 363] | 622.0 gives -5.00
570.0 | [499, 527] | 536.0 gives -5.16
